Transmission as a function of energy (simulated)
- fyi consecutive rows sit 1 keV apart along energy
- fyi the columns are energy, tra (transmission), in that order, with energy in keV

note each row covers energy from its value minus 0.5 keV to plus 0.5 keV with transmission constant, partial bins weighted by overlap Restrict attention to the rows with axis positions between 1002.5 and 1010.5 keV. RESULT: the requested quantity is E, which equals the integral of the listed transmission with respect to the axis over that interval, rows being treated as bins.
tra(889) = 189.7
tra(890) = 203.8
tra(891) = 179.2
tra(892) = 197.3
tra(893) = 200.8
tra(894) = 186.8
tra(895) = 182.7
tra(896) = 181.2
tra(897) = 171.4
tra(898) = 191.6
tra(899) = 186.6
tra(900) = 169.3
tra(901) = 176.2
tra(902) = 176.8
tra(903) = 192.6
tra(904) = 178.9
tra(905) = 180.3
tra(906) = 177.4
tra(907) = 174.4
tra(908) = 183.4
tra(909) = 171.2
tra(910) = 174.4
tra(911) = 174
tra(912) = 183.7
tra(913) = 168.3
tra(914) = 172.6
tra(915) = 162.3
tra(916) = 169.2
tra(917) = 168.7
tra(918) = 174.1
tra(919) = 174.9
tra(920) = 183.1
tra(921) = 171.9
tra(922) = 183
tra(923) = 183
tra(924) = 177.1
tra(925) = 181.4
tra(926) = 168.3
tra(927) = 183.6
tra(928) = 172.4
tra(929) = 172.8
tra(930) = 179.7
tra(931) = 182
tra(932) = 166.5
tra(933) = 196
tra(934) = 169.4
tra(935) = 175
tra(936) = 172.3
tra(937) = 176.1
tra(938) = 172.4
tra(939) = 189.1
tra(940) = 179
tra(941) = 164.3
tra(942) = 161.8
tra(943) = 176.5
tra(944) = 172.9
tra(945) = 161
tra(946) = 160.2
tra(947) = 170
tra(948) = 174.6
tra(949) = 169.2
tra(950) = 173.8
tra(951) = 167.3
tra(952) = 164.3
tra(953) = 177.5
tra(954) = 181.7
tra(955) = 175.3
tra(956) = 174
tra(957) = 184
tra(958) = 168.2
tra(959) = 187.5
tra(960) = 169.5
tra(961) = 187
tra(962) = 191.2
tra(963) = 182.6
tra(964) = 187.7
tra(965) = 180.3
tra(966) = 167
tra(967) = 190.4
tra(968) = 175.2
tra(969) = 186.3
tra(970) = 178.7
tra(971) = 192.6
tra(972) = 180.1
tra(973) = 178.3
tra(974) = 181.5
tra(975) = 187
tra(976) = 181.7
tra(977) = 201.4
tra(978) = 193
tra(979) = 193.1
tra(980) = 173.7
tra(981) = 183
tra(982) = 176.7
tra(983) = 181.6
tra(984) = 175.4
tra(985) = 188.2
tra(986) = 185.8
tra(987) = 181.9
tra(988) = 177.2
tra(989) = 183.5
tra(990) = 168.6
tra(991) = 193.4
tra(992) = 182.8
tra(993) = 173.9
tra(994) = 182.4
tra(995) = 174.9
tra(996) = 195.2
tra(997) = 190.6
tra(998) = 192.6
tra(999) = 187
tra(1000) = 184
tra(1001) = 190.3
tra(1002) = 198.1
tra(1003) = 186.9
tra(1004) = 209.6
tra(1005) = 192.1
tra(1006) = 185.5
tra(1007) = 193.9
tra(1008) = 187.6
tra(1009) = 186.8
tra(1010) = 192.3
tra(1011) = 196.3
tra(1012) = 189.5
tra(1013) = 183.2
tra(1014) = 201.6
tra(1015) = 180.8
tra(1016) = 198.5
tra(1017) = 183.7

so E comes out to 1535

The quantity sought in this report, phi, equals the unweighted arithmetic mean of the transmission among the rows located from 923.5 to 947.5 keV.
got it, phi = 174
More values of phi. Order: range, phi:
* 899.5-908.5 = 179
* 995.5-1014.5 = 192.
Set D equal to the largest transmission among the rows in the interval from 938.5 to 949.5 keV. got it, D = 189.1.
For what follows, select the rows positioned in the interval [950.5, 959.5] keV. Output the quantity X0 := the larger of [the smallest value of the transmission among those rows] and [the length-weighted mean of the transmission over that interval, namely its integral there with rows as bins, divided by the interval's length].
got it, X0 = 176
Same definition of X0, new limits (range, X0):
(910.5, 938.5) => 175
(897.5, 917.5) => 177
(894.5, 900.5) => 180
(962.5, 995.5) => 182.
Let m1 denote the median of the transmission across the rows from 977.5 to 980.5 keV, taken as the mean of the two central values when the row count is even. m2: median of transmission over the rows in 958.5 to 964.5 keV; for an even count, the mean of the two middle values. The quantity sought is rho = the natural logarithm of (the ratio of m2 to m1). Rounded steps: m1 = 193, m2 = 187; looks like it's -0.030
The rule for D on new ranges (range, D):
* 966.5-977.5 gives 201.4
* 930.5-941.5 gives 196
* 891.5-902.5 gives 200.8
